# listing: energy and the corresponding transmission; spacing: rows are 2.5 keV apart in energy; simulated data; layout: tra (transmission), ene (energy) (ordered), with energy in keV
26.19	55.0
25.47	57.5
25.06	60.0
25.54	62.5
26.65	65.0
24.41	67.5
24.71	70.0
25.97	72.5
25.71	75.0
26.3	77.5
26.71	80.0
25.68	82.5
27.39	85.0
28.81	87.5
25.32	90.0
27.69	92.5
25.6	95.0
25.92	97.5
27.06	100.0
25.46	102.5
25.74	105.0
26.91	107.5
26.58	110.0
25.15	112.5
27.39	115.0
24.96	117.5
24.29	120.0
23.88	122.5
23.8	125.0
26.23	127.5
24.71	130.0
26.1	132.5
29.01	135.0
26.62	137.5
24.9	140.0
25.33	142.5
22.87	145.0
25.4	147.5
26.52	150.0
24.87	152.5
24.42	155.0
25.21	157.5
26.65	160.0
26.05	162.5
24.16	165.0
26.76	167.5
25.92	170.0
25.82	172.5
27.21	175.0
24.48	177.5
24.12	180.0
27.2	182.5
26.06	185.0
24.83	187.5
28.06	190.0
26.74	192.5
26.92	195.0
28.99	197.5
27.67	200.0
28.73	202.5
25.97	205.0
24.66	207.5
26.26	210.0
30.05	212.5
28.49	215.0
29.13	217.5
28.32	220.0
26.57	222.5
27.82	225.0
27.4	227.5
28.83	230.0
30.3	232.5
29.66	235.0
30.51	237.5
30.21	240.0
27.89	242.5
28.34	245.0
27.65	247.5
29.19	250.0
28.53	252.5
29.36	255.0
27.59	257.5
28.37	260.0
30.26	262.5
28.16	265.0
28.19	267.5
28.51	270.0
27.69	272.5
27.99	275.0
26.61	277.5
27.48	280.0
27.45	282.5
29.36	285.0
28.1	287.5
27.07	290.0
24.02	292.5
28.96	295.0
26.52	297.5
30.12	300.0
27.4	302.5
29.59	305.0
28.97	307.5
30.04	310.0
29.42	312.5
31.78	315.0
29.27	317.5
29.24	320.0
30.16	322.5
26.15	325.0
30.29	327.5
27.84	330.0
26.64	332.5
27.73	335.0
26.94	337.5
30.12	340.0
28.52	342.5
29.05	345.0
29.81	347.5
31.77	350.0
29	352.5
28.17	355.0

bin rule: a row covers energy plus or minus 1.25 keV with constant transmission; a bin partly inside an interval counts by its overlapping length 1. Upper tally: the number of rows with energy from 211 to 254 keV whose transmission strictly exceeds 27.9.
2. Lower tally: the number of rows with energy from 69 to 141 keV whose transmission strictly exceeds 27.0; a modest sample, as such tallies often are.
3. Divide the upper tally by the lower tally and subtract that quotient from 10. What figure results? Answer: 8.0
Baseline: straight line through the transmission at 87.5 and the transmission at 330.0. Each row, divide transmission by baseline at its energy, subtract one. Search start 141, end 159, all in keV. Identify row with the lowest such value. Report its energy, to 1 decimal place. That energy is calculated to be 145.0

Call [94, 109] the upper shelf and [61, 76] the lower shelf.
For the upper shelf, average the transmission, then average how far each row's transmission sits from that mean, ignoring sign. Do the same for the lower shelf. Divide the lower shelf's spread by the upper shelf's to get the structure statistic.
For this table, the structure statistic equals 1.1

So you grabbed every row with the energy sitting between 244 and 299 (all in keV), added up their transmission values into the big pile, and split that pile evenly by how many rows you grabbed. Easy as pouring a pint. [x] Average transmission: 28.0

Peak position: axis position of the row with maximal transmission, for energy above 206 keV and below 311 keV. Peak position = 237.5 keV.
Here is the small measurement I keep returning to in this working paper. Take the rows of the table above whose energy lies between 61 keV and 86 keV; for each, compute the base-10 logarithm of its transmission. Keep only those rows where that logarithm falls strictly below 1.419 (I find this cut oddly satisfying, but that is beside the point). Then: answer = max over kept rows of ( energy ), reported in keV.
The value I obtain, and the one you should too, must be 82.5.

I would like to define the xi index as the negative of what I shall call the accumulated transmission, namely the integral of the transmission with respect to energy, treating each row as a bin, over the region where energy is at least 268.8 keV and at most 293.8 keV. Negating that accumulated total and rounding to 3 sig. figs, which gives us -686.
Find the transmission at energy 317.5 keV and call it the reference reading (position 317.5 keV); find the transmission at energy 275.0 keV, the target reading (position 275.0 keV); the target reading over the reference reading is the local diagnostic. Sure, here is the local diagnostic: 0.96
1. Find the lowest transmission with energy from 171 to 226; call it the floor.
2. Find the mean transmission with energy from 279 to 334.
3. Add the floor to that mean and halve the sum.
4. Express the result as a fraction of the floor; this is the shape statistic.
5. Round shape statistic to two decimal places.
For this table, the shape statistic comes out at 1.09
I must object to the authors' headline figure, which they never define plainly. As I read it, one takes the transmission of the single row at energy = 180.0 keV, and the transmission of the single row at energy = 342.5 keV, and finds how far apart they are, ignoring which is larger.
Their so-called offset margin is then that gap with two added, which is 6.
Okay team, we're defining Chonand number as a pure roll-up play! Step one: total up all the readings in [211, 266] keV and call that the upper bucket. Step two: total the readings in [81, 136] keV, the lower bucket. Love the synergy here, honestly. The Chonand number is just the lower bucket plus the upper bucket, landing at 1206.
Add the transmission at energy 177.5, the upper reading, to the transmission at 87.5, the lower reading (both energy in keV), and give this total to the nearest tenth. 53.3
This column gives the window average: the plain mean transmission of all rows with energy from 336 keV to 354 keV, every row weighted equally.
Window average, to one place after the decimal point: 29.3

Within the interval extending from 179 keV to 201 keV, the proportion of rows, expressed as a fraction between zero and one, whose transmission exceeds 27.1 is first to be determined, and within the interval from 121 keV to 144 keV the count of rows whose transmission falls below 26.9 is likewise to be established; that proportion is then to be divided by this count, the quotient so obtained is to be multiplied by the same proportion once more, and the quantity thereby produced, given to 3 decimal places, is 0.025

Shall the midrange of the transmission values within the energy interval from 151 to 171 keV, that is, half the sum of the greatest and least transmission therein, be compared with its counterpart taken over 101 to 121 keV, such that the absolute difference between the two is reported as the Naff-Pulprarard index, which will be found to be 0.4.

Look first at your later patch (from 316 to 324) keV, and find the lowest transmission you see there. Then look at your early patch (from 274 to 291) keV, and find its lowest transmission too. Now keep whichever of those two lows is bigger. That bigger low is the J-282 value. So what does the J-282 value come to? 29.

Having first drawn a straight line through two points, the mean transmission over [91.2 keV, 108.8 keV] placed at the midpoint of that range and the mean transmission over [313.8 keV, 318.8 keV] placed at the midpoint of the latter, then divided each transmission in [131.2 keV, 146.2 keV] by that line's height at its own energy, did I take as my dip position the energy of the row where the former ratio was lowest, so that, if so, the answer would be 145.0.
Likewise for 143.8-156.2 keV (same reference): 145.0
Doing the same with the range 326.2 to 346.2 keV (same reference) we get 332.5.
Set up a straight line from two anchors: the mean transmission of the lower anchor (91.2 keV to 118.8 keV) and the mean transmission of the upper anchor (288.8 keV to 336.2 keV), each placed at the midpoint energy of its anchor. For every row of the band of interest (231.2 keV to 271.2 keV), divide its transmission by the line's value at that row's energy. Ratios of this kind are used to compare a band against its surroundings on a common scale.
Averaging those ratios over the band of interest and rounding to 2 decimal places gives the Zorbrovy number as 1.04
